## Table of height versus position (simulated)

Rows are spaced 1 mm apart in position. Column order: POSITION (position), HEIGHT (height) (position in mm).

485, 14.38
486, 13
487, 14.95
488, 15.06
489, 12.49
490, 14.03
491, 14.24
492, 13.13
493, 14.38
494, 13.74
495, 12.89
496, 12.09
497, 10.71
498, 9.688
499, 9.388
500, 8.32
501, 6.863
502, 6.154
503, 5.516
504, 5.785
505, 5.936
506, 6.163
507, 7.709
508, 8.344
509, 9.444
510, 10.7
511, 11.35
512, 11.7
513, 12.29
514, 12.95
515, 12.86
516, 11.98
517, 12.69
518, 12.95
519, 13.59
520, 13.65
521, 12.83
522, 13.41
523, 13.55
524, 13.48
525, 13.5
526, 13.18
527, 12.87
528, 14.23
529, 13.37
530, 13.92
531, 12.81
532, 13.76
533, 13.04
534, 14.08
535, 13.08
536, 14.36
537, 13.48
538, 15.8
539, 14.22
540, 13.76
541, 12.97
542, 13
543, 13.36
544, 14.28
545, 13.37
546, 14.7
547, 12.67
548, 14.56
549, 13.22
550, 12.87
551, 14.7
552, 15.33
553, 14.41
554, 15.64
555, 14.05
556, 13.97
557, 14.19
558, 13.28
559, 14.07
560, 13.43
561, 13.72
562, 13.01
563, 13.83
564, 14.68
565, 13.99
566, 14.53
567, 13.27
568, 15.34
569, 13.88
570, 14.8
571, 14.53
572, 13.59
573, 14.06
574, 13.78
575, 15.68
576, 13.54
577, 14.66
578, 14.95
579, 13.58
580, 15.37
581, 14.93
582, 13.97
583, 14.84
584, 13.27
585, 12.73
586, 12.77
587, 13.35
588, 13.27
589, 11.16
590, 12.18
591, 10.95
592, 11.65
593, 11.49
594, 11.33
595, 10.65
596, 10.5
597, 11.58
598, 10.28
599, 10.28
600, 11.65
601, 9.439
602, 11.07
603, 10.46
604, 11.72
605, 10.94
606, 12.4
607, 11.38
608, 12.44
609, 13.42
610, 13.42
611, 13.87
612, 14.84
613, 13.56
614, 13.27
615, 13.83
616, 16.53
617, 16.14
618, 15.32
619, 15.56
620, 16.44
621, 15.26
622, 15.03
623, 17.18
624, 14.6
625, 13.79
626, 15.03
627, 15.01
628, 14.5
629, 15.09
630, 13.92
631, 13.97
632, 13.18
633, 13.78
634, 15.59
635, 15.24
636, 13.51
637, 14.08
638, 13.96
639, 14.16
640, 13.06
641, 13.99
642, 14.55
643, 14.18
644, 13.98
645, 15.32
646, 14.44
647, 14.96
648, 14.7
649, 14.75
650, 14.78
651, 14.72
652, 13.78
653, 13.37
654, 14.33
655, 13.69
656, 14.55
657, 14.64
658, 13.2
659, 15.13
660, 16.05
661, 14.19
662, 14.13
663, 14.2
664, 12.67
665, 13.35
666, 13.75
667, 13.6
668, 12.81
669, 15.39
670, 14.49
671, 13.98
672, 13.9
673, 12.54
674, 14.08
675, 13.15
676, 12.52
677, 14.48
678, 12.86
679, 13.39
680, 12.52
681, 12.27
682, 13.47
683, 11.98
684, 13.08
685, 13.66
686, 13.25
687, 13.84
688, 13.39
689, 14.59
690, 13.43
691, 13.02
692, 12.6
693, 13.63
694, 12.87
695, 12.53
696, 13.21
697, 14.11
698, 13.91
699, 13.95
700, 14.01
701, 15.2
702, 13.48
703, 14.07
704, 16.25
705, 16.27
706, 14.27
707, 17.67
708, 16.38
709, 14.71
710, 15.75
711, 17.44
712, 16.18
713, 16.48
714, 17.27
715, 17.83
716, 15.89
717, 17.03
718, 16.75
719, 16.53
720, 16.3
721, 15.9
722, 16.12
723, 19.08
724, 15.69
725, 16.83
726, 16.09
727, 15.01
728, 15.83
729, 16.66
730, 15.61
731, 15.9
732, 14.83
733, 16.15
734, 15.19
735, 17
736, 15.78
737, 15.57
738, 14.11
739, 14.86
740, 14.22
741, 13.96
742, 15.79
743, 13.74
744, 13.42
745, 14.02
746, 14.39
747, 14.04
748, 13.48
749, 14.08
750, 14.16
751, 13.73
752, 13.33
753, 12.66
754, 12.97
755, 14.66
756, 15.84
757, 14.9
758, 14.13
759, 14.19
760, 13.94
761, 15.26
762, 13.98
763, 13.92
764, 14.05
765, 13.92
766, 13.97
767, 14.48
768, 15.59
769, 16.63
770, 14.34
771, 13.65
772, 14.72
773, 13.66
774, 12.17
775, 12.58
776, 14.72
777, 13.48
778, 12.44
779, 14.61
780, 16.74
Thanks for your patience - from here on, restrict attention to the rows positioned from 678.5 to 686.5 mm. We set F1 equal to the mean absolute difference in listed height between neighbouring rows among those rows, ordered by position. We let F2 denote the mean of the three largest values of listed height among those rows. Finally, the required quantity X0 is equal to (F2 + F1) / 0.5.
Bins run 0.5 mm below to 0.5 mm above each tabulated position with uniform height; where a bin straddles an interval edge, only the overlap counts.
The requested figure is 28.7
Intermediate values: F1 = 0.84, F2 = 13.5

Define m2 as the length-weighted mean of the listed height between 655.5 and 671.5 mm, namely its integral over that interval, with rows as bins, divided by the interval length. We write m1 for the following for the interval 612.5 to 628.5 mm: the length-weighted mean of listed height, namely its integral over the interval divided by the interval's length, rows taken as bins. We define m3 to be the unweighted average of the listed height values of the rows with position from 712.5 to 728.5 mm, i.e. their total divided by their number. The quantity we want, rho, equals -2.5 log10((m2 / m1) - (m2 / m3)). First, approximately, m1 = 15.1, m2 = 14.1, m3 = 16.5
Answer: 3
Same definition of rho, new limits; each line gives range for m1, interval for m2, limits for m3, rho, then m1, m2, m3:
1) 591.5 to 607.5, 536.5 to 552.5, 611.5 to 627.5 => 1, 11.1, 13.9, 15.1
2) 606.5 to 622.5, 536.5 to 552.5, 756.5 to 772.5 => 6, 14.4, 13.9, 14.5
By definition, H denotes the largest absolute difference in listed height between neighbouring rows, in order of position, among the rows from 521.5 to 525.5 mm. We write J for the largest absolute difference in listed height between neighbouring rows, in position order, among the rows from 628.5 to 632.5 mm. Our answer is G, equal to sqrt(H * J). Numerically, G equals 0.4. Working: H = 0.1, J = 1.17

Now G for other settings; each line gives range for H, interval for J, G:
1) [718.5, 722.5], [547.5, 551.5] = 0.9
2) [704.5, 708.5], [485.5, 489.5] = 3.0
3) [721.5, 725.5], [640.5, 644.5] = 1.4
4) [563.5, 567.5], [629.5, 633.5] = 1.0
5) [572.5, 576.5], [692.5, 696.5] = 1.3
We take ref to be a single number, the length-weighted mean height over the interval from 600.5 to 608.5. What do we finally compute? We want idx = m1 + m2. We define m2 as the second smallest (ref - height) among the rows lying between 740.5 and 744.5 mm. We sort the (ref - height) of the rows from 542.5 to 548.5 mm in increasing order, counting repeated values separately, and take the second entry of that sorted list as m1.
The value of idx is -6.1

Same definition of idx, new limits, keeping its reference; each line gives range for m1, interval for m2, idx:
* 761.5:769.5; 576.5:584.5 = -8.1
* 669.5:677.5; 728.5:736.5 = -8.7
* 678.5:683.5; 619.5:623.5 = -7.4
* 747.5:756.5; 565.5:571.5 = -7.0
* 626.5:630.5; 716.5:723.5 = -9.6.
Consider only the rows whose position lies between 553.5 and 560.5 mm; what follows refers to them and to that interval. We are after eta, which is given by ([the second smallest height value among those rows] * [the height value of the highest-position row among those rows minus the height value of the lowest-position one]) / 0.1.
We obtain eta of -297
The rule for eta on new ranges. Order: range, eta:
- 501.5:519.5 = 430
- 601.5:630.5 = 312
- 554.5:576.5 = -68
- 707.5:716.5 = -77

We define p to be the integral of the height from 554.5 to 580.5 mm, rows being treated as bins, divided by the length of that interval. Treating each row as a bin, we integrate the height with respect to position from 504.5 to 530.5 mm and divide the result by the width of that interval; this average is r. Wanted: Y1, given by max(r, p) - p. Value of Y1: 0.00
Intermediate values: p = 14.1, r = 11.9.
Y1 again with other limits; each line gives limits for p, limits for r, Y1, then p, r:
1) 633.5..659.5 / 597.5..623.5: 0.00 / 14.3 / 13.3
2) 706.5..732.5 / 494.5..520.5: 0.00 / 16.4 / 10.1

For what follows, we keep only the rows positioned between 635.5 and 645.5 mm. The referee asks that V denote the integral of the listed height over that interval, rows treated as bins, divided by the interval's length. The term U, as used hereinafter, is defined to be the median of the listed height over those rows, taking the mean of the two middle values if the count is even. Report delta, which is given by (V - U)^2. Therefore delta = 0.00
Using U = 14.0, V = 14.1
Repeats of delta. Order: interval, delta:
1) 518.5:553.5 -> 0.04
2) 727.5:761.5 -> 0.13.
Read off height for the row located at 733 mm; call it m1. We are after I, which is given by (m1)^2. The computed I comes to 261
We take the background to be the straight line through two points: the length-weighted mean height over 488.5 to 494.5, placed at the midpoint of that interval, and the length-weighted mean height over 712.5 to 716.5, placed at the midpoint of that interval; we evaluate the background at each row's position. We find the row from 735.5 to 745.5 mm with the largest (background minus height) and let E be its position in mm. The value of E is 744 mm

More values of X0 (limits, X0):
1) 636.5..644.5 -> 29.6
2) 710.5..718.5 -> 36.8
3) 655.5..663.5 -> 32.4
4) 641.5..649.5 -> 31.1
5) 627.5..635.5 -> 32.1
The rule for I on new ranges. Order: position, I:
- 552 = 235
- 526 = 174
